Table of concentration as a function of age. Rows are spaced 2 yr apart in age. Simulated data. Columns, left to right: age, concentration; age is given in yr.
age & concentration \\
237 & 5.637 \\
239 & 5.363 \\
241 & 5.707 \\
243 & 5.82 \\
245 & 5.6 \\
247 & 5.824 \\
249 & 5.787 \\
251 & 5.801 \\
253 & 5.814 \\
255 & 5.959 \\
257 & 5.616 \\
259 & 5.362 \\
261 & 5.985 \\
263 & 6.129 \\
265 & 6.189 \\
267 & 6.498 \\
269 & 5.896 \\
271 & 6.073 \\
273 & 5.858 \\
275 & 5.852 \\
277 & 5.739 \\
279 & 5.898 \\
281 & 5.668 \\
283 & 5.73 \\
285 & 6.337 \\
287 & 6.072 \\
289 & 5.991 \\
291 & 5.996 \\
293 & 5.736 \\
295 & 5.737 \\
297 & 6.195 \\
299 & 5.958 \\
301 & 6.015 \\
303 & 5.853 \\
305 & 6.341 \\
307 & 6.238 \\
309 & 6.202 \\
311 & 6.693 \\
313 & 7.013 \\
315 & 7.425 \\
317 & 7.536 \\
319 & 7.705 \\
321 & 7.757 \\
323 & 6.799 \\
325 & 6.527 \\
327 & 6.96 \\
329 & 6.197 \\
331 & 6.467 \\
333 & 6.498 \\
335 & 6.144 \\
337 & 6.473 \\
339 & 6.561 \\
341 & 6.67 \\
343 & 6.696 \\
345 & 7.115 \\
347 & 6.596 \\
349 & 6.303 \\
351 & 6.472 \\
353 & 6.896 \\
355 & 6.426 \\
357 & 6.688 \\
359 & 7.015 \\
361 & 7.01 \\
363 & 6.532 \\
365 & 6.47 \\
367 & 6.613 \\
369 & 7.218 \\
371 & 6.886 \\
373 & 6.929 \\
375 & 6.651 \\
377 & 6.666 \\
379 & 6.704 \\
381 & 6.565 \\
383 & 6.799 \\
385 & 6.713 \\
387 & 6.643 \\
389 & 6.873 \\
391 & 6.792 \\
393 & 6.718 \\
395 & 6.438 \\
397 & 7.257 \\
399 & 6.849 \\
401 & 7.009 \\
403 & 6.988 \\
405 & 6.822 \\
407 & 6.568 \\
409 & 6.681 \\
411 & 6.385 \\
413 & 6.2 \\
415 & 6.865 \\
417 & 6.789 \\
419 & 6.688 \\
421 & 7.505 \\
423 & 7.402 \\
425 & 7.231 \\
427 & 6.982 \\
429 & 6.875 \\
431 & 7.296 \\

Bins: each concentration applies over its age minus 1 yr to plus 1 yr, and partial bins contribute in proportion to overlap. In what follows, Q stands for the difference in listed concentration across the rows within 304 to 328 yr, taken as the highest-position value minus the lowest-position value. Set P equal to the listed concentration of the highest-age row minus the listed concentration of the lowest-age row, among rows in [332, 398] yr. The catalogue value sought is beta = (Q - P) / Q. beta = -0.2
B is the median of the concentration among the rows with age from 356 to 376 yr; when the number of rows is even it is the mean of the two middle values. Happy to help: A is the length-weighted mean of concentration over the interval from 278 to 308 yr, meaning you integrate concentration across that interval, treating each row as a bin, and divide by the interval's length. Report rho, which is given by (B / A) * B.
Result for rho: 7.7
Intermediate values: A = 5.98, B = 6.79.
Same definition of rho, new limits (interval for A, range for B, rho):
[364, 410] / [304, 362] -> 6.6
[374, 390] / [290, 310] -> 5.4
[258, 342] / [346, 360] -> 6.9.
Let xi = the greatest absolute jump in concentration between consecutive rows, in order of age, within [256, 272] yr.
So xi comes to 0.62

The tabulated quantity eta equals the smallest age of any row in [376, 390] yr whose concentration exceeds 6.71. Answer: 383 yr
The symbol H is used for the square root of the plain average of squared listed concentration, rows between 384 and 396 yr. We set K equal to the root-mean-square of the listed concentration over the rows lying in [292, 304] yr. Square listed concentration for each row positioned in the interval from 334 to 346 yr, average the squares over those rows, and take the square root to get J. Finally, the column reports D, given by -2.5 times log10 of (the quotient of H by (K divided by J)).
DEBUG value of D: -2.19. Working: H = 6.7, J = 6.6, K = 5.9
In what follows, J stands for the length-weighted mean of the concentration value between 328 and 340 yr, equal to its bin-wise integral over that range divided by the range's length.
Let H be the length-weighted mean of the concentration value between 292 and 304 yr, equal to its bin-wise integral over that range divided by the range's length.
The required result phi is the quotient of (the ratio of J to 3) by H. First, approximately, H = 5.9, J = 6.4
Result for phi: 0.36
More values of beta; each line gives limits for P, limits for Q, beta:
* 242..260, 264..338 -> 2.6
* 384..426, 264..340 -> -0.4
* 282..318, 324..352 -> 33.8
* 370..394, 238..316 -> 1.1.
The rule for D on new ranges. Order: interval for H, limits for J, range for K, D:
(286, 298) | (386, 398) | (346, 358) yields -1.97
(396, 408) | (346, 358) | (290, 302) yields -2.21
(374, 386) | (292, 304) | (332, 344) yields -1.96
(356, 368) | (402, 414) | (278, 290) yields -2.18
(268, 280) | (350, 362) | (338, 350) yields -1.94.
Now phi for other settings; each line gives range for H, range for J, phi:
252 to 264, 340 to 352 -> 0.38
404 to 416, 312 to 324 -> 0.37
